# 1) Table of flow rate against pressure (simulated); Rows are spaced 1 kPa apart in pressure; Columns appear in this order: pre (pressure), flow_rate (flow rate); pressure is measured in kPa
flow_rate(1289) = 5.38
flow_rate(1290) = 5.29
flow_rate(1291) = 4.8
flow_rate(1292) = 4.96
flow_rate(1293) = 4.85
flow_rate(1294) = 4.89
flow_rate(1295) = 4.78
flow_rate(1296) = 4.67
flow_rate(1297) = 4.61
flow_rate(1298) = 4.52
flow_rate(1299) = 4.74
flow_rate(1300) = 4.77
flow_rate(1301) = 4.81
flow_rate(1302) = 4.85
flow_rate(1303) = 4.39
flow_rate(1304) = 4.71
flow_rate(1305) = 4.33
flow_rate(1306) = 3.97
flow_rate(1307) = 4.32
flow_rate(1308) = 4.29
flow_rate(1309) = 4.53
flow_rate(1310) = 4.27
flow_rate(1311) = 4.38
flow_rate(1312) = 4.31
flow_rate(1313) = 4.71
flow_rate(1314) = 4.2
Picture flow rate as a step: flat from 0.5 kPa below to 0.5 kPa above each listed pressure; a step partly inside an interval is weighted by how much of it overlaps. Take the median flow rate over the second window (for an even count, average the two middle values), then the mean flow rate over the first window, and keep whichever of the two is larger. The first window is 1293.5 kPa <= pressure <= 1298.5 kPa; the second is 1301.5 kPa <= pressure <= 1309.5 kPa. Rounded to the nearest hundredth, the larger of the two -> 4.69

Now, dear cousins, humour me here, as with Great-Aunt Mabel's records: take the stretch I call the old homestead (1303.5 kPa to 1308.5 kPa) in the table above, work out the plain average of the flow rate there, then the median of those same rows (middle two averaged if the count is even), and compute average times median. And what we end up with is 18.7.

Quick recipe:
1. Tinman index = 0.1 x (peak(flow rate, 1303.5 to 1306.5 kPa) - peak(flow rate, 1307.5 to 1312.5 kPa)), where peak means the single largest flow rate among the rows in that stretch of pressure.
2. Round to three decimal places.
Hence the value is 0.018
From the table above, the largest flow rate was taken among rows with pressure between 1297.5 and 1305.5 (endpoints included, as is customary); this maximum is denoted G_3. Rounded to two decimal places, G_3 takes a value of 4.85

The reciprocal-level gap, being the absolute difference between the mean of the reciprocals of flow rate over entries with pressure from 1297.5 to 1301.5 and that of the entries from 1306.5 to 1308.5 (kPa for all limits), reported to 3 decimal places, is 0.020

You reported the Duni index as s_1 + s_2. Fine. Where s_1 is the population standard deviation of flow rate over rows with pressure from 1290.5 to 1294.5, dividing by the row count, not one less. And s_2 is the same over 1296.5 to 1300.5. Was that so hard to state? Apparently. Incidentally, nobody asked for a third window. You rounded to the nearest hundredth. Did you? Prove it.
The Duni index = 0.16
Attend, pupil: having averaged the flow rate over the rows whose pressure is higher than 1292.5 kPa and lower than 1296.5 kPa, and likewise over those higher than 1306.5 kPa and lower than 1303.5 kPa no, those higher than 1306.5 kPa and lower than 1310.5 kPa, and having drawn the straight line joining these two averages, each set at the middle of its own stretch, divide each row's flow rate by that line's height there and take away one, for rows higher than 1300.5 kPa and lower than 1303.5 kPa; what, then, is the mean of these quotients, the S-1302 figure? 0.027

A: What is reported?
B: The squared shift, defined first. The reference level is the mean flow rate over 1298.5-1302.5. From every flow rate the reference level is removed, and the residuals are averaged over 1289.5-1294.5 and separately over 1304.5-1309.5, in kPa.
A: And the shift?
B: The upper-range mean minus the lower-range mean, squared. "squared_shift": 0.449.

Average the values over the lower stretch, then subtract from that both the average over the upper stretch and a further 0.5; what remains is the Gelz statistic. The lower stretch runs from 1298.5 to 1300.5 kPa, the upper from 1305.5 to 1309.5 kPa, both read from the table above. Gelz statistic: -0.02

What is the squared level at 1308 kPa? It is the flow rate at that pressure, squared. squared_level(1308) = 18.4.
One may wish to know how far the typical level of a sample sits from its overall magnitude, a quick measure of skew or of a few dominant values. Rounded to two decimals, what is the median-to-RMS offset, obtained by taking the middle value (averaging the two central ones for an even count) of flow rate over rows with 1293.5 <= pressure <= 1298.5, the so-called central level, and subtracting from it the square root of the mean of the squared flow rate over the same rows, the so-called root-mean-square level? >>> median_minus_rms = -0.03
